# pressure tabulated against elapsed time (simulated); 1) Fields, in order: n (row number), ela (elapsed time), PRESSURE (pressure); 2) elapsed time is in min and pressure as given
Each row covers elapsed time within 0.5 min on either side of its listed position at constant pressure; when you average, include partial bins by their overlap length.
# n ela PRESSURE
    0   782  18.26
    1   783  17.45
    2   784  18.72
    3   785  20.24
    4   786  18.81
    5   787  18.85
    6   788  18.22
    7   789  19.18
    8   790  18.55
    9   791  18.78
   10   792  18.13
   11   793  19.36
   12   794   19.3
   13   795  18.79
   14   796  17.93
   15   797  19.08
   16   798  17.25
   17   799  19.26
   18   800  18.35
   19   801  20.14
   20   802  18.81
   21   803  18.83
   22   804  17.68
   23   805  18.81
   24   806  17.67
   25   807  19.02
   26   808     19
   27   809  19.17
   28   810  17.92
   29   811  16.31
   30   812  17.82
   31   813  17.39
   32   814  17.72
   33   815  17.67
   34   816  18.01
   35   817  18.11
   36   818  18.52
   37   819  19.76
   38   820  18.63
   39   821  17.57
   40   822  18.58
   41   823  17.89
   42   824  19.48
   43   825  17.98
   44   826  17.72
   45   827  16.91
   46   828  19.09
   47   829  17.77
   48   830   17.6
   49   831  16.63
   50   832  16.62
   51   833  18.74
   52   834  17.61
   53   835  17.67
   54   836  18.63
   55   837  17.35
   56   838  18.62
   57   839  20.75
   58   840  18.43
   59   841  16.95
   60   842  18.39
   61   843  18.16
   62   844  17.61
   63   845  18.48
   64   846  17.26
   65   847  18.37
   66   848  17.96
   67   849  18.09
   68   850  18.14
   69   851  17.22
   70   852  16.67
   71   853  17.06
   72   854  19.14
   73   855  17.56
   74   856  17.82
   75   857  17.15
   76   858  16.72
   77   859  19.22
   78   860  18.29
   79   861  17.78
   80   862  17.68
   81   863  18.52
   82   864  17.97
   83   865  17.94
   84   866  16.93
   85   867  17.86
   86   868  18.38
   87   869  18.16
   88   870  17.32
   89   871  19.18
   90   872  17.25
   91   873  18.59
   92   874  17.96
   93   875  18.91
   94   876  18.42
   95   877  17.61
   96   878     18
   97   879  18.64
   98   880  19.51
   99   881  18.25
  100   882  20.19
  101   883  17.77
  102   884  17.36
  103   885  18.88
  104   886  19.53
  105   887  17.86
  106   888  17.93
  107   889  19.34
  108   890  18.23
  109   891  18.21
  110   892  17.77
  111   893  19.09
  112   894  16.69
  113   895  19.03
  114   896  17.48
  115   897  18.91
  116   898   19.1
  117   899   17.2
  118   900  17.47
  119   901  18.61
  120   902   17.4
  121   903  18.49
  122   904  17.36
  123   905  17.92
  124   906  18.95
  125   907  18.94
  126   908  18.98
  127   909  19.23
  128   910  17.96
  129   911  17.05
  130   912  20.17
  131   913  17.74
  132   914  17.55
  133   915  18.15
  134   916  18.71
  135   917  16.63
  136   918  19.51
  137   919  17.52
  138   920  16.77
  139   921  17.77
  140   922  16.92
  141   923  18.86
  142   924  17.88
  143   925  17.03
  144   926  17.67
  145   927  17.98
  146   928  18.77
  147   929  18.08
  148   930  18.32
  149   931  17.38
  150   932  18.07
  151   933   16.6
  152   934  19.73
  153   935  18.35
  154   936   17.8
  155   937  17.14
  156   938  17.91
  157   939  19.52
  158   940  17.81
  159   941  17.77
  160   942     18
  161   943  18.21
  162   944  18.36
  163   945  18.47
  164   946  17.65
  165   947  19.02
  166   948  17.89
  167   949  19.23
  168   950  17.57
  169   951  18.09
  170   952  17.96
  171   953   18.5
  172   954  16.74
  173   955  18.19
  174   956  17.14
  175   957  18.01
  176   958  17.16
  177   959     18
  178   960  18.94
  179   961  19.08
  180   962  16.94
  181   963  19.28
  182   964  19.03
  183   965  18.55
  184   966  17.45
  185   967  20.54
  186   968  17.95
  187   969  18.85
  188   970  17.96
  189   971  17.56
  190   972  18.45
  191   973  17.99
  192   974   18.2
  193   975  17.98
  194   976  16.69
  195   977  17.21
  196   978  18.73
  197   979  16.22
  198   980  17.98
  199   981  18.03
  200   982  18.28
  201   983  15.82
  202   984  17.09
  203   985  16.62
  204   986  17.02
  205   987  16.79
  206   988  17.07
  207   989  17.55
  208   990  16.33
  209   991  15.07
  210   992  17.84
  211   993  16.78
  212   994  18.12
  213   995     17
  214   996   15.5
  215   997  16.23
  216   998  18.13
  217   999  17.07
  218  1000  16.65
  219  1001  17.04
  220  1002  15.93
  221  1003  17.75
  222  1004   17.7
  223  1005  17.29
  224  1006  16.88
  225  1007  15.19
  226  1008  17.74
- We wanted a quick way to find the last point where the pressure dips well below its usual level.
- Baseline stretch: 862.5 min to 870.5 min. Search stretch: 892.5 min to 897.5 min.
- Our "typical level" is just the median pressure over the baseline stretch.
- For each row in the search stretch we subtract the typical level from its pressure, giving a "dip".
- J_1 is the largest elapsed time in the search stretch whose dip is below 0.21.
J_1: 896 min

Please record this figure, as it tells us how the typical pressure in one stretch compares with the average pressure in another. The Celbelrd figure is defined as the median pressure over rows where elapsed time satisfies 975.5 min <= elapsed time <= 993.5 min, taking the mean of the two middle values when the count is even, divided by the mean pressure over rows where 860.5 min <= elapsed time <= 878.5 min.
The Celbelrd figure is 0.946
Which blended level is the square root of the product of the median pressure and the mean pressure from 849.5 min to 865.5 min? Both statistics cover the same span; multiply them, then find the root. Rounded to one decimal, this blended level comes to 17.8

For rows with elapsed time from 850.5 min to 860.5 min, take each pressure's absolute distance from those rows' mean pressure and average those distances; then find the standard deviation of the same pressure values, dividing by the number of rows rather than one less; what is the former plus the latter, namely 1.63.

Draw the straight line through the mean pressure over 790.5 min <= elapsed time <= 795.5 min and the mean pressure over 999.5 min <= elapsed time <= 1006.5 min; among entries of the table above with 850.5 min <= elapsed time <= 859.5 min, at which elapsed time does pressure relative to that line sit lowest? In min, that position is 852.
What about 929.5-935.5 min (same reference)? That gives 933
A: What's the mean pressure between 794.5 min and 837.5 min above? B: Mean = 18.2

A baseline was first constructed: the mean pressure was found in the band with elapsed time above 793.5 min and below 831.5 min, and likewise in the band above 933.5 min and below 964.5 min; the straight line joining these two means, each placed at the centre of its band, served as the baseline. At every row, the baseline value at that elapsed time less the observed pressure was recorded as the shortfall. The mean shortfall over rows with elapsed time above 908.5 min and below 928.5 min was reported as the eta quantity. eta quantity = 0.2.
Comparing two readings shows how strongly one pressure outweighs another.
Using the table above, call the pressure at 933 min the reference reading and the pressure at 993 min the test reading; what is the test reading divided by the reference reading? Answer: 1.01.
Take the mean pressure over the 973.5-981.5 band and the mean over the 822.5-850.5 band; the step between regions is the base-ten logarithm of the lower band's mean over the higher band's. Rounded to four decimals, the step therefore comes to 0.0098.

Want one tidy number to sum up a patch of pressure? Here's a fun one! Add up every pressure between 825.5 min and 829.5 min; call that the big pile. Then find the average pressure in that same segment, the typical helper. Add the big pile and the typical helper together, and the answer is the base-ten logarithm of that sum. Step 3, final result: 1.95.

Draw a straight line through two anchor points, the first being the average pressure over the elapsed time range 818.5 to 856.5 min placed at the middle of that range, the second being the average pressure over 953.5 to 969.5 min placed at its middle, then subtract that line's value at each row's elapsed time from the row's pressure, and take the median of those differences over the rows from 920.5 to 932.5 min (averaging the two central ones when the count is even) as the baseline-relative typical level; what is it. -0.2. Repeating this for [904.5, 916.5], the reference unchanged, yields 0.3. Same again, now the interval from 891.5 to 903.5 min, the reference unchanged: 0.0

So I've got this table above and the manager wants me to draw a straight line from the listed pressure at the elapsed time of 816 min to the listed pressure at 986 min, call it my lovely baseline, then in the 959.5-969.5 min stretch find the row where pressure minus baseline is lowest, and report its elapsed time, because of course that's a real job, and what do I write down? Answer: 962 min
